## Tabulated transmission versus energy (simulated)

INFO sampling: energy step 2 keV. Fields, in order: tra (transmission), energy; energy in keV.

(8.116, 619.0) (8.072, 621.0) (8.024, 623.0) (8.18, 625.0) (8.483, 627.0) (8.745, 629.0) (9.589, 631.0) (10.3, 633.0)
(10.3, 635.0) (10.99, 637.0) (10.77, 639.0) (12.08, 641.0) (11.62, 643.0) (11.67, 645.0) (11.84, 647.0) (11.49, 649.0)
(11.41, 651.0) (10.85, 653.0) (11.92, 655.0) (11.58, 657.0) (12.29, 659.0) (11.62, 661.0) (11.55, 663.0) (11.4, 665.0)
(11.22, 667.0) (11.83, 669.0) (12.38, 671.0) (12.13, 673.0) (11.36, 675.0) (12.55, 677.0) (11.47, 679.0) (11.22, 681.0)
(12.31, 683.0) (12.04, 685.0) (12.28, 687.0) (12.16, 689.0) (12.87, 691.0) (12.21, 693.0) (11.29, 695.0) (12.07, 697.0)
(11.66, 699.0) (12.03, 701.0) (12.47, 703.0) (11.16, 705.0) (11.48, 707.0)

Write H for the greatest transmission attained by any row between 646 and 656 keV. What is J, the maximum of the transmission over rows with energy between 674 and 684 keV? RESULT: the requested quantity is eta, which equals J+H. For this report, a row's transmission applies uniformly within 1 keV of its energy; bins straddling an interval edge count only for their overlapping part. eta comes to 24.5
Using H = 11.92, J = 12.55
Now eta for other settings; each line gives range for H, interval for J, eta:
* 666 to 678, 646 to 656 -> 24.5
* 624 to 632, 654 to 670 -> 21.9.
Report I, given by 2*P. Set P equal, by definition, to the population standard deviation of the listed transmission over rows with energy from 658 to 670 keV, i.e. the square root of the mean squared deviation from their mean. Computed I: 0.68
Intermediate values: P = 0.34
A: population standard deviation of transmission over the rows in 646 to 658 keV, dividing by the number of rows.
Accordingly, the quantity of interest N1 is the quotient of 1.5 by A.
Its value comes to 4.3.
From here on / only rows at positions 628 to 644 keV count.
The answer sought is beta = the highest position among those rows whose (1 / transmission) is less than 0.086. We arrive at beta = 641.0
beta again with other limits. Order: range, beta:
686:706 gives 703.0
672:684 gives 683.0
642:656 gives 655.0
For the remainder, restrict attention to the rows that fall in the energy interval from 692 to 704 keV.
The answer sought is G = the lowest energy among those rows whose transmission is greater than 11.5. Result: 693.0 keV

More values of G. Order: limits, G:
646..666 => 647.0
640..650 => 641.0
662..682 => 663.0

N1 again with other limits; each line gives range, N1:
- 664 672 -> 3.4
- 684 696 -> 3.2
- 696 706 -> 3.4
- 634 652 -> 2.8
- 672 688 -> 3.2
